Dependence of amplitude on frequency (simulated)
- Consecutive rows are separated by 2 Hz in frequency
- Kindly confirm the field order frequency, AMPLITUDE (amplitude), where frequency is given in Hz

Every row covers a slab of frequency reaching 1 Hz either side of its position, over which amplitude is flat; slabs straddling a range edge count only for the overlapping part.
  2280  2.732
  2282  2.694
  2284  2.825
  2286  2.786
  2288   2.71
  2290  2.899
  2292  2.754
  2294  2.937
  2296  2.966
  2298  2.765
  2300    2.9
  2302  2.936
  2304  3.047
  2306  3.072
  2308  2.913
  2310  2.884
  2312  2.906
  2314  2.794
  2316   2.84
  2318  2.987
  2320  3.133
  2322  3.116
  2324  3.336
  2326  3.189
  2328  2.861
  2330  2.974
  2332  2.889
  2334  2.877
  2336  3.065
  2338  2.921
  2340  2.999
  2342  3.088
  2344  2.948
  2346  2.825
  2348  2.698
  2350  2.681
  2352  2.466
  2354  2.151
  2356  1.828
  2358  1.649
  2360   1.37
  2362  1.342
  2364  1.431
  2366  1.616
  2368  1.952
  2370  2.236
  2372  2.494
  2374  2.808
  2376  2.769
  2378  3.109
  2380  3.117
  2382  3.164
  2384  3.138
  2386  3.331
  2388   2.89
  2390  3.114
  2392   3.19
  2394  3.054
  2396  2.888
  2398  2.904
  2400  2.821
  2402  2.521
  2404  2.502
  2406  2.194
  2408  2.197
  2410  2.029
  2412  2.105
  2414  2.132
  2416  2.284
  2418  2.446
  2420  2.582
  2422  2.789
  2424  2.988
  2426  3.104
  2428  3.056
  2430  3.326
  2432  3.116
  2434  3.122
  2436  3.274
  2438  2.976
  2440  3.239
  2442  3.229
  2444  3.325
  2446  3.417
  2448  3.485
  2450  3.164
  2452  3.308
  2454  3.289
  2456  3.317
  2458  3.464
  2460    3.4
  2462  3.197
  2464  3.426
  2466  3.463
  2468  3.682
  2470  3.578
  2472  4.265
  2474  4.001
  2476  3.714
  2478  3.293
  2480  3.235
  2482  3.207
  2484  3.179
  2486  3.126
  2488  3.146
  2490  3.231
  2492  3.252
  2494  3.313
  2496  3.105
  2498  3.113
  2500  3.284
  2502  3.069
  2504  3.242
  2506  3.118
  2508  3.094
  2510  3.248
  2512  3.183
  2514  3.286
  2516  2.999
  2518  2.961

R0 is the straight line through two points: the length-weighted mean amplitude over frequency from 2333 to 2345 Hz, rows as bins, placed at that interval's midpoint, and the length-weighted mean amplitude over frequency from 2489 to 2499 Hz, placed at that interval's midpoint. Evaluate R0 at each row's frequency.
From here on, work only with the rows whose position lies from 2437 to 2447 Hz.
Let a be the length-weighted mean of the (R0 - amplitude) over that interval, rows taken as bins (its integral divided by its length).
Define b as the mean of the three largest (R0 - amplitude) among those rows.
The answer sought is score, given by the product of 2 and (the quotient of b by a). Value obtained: 0.4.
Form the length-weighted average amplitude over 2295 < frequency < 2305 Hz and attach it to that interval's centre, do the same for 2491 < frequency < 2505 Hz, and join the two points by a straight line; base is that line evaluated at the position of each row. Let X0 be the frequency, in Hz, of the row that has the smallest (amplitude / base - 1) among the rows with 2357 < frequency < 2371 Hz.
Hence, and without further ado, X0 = 2362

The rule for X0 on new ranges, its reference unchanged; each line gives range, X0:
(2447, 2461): 2450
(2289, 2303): 2292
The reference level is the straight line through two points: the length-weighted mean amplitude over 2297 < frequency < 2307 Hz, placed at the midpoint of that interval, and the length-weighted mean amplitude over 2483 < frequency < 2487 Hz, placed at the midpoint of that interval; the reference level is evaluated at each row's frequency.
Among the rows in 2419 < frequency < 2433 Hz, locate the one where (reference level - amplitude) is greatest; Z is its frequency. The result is 2420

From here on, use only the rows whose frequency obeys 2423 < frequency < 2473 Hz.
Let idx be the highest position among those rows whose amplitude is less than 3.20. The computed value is 2462 Hz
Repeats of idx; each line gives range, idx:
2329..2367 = 2366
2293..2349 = 2348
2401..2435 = 2434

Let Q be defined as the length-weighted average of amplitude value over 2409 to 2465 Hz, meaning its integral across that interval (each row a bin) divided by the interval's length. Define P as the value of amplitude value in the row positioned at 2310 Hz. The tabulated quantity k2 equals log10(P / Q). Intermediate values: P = 2.884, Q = 3.02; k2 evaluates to -0.02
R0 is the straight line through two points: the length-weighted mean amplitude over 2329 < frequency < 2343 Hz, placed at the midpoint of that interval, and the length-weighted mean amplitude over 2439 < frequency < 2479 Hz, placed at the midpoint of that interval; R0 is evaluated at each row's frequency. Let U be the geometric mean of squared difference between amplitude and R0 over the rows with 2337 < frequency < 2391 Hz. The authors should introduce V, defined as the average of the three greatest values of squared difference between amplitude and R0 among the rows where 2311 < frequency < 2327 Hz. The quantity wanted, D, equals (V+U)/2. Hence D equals 0.08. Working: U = 0.058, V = 0.1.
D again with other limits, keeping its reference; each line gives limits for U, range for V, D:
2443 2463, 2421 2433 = 0.08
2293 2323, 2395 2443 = 0.71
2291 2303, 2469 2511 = 0.20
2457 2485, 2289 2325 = 0.05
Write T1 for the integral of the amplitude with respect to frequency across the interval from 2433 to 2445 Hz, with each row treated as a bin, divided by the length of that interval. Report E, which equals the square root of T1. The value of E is 1.79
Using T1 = 3.19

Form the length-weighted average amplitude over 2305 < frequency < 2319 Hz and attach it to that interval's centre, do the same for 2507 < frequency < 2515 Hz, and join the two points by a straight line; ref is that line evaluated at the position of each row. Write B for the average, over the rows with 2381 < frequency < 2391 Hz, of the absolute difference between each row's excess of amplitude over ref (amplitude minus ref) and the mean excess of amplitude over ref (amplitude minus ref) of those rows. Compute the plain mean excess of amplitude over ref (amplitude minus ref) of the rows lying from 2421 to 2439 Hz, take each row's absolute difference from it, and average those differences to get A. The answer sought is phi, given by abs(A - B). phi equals 0.010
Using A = 0.11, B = 0.104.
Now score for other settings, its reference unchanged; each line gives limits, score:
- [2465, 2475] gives 1.3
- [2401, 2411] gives 2.4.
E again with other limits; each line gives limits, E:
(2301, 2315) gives 1.71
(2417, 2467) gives 1.78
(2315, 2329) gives 1.75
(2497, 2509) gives 1.78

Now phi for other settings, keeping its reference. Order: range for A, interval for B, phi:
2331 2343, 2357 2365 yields 0.029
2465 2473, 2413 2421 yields 0.107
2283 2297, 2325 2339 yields 0.017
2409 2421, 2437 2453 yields 0.058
